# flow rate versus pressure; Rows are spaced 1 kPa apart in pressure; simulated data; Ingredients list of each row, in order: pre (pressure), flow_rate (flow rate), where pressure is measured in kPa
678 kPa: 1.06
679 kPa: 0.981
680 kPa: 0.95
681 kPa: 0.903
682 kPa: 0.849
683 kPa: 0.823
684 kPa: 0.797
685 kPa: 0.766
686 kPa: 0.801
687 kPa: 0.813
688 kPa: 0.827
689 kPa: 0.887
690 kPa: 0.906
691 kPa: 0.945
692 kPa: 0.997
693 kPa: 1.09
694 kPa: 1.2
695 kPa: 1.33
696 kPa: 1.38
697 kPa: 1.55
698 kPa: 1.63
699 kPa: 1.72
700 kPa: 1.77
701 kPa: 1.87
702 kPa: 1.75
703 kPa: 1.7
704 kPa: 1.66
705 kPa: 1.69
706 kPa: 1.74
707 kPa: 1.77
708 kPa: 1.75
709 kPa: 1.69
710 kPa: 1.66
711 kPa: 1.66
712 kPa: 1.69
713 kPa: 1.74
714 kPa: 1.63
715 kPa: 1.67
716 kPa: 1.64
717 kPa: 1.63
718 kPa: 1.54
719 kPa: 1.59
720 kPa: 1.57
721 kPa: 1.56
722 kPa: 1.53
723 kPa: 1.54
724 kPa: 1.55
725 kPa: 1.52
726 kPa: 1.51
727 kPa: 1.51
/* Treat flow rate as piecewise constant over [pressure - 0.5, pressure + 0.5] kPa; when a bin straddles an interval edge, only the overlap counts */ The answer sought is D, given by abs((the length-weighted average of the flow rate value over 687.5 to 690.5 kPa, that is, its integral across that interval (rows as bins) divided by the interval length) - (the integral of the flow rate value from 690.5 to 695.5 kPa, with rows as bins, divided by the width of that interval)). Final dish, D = 0.24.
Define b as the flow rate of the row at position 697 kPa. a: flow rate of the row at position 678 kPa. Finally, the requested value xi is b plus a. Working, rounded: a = 1.06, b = 1.55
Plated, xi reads 2.61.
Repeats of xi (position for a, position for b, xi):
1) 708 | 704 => 3.41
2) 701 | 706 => 3.61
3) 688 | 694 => 2.03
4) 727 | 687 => 2.32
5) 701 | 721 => 3.43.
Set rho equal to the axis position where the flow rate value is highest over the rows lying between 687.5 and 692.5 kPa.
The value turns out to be 692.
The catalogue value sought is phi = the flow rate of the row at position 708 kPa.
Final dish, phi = 1.75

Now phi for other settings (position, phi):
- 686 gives 0.801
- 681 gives 0.903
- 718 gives 1.54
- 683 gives 0.823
